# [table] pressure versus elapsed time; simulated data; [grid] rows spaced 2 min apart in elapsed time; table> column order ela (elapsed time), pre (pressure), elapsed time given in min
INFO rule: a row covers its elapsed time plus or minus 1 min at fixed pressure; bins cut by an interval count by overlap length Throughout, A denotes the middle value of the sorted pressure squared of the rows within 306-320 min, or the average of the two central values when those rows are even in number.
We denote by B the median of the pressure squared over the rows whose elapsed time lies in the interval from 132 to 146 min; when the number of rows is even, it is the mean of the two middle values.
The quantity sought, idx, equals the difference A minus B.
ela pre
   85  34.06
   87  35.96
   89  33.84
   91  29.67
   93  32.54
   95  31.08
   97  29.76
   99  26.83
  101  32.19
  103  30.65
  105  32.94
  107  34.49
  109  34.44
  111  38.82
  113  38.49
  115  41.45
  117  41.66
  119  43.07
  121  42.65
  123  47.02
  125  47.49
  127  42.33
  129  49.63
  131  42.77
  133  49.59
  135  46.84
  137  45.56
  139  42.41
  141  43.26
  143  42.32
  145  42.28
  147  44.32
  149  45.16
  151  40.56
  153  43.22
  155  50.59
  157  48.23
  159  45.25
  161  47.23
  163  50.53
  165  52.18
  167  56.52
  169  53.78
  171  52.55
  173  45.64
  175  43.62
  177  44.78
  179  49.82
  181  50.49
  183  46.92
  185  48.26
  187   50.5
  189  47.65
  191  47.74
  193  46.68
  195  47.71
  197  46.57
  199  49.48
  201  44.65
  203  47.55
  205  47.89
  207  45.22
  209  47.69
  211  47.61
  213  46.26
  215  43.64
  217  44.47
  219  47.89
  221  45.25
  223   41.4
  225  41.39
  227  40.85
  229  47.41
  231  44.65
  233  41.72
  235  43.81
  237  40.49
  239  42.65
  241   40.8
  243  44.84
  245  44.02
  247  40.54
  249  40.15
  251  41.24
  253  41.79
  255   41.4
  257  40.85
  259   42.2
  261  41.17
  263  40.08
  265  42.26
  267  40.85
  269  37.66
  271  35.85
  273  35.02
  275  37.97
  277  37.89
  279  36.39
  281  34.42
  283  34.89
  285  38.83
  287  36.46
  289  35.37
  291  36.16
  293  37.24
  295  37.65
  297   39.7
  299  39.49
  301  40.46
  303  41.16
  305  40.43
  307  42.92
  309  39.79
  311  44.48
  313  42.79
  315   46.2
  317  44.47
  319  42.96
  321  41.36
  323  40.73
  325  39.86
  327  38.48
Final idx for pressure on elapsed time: -26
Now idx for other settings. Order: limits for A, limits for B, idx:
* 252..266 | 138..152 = -85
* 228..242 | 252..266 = 105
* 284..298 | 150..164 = -844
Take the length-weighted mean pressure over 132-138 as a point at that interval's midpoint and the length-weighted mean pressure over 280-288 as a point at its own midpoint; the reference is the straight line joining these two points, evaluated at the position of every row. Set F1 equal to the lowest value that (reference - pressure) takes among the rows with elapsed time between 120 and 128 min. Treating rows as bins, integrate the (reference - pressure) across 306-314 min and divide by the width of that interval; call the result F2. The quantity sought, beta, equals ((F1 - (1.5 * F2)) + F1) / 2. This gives 7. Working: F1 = 1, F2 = -8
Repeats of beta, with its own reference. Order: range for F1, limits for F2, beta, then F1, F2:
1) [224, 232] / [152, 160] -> -6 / -7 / -1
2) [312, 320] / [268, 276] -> -13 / -12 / 0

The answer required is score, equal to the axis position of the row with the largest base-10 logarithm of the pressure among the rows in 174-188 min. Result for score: 187 min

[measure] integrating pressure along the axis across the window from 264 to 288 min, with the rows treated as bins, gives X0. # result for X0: 897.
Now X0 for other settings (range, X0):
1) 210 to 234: 1065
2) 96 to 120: 850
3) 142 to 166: 1104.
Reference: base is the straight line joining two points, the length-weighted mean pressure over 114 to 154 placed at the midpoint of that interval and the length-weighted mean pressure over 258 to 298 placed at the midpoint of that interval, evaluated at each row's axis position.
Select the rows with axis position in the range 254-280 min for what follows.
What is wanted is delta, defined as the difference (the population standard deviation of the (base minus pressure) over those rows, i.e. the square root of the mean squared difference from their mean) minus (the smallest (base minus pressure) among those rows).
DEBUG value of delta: 6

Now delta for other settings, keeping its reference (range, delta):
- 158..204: 17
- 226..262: 9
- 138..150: 3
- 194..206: 10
